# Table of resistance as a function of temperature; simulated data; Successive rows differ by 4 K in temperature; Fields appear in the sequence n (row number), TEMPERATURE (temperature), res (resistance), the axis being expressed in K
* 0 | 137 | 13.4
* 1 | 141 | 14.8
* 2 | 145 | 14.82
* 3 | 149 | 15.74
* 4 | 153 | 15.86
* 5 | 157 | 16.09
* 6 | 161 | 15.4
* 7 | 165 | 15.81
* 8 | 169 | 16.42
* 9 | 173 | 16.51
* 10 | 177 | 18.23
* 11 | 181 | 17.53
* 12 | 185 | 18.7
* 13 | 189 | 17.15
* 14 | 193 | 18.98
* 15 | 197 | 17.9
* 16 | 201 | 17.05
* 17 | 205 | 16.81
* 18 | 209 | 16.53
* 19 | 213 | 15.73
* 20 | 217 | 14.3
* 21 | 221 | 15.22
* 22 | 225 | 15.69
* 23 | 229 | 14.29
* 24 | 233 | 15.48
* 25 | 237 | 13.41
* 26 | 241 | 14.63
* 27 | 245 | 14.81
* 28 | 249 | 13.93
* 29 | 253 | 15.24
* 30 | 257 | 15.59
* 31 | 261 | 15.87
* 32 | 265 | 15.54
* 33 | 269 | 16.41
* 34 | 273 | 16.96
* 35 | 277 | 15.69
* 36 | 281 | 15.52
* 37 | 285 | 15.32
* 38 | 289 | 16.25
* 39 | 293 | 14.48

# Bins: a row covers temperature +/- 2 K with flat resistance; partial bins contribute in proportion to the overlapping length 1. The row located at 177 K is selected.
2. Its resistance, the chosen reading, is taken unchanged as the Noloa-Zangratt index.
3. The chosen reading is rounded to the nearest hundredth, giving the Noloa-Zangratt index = 18.23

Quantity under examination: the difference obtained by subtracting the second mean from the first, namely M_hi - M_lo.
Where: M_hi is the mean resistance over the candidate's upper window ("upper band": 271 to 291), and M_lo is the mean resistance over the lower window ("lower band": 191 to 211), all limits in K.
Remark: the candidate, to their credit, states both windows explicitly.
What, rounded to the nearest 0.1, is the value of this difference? -1.5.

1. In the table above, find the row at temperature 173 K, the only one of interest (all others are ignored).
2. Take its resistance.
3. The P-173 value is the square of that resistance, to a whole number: 273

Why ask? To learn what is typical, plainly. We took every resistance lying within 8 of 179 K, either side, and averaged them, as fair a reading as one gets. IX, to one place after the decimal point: 17.7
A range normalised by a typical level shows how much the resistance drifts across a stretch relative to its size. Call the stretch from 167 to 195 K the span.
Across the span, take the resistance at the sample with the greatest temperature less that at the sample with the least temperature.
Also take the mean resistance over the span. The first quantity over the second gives 0.15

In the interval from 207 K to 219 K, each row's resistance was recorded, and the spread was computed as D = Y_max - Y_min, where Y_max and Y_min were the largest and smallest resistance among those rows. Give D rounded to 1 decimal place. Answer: 2.2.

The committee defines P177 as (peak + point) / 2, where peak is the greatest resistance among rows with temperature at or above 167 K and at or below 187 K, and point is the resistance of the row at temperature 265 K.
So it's 17.1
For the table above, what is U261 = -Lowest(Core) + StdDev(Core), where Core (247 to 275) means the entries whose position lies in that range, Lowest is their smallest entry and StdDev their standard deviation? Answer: -13.0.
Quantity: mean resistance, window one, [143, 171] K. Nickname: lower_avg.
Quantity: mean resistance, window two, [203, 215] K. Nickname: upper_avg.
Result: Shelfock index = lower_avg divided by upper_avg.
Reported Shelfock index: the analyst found 0.96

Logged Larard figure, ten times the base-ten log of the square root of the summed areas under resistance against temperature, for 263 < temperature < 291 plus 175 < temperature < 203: 14.9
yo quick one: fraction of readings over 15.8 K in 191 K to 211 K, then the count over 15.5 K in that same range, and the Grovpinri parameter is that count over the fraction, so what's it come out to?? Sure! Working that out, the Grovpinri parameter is 5.0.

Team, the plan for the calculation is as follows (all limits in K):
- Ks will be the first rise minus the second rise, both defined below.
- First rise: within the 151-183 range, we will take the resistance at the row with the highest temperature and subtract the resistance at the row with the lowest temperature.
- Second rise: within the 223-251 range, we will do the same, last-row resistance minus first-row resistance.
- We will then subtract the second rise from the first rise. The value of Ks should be 3.4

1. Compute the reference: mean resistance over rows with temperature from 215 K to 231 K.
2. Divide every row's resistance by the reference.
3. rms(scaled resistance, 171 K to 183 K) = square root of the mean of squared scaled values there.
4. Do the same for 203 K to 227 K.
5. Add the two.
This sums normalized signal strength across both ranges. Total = 2.23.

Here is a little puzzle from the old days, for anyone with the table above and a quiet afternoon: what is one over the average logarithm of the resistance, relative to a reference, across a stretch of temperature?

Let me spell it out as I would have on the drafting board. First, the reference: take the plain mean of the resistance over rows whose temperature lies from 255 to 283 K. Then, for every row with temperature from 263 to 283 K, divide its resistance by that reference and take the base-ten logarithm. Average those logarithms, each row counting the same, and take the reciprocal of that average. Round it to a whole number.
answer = 497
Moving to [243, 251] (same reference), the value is -22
